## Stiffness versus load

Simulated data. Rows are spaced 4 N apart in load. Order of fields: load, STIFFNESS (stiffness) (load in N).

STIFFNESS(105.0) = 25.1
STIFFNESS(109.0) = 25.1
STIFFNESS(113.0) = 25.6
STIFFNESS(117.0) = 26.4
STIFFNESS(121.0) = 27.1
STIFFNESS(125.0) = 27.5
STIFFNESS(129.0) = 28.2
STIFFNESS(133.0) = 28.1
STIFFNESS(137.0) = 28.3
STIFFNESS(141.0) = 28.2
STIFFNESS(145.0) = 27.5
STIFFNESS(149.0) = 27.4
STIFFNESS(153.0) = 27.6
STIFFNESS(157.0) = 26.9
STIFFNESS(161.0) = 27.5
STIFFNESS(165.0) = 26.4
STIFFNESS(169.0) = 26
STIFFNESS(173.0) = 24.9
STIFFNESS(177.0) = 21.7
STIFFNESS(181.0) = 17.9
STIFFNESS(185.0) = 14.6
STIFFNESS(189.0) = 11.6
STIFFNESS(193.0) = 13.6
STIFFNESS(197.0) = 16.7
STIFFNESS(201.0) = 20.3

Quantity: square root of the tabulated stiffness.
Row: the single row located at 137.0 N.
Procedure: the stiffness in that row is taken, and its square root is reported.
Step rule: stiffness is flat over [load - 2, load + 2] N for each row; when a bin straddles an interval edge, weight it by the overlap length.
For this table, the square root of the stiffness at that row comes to 5.32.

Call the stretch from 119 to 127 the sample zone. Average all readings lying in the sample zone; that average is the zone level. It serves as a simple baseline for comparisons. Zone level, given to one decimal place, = 27.3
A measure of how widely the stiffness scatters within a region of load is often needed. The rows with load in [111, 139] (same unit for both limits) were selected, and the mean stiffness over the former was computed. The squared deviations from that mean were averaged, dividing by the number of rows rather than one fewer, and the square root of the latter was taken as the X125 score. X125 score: 0.9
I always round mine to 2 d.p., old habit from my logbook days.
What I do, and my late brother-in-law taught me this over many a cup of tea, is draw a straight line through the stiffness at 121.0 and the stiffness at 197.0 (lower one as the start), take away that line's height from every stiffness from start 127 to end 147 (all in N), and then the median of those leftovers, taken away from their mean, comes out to -0.24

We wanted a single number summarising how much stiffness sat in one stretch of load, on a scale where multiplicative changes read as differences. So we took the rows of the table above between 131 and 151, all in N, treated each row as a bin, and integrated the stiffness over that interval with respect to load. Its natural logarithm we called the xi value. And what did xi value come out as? 6.32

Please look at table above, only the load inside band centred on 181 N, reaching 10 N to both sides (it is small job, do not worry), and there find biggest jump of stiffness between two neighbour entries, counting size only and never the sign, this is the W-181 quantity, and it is 3.8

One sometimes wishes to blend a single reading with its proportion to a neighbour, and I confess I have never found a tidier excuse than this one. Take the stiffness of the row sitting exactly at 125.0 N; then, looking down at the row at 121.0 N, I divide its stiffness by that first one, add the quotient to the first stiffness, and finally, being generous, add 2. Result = 30.5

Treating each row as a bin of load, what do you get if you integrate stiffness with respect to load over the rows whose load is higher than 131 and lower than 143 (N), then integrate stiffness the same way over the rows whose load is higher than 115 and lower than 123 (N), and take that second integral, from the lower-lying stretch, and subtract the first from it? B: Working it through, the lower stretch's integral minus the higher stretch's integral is -124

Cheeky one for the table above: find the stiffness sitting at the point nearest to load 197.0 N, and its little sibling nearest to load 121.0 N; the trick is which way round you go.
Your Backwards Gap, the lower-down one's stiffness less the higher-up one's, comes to 10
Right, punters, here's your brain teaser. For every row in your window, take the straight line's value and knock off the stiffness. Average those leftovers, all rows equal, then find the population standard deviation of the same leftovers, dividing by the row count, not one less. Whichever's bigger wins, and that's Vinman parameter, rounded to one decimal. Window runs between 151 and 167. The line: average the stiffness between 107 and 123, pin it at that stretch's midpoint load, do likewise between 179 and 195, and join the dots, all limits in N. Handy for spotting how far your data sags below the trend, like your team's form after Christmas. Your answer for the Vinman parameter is 0.5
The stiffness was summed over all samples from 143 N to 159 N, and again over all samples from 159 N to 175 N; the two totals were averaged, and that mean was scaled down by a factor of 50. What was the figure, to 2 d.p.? 2.14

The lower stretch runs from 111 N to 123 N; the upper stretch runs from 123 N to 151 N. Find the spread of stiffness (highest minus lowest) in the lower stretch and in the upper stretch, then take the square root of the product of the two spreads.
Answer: 1.2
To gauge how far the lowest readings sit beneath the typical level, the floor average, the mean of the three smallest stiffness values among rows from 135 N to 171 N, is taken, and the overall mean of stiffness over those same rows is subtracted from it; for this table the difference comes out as -0.9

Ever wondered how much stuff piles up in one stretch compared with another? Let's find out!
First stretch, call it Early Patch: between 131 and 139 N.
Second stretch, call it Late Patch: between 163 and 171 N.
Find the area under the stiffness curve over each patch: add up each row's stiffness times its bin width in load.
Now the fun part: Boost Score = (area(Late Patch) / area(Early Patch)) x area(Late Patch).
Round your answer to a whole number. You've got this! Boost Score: 195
